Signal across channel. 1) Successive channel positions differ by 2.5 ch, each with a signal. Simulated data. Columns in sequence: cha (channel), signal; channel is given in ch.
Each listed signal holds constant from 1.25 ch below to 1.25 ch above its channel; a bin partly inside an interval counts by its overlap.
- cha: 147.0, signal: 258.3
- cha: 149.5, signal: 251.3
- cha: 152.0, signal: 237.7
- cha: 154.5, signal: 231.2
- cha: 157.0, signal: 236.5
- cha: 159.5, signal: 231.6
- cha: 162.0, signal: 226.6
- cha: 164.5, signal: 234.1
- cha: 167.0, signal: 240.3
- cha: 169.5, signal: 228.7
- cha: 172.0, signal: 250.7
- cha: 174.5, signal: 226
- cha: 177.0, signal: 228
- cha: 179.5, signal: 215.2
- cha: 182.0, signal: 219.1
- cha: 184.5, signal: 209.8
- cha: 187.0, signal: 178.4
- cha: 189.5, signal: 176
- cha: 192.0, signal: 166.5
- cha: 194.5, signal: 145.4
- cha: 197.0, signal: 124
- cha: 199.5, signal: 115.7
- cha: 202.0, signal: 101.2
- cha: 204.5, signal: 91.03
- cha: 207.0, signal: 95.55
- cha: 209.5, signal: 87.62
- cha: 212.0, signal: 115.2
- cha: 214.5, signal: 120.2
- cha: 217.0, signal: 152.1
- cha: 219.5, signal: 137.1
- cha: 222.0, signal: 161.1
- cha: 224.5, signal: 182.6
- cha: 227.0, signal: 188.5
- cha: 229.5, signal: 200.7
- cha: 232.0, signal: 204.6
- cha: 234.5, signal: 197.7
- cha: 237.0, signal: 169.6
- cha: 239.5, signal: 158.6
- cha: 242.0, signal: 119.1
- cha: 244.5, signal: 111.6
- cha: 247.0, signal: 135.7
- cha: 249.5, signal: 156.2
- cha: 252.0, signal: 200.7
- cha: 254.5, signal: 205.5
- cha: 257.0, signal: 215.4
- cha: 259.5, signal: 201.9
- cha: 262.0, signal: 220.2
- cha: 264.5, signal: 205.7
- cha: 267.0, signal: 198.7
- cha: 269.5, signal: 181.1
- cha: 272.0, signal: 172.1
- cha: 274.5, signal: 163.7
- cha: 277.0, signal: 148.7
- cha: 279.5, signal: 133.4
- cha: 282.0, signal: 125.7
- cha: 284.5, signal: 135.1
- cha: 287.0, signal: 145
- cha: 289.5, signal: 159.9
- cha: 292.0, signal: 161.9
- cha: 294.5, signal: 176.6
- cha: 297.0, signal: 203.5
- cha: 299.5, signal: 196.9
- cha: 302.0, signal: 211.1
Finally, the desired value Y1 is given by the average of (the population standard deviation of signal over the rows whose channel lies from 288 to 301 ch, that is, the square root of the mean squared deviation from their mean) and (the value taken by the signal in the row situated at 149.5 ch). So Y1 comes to 135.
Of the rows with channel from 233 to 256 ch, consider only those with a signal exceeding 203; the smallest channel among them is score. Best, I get 254.5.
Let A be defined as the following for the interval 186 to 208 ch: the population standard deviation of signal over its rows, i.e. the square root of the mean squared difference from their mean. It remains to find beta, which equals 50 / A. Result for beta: 1.5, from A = 33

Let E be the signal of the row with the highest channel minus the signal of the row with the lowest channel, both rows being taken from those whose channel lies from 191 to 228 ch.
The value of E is 22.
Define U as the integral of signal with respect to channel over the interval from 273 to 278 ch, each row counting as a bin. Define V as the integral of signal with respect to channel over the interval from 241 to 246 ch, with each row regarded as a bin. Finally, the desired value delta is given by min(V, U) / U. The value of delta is 0.74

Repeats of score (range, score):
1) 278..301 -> 297.0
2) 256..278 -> 257.0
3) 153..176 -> 154.5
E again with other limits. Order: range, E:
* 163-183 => -15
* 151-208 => -142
